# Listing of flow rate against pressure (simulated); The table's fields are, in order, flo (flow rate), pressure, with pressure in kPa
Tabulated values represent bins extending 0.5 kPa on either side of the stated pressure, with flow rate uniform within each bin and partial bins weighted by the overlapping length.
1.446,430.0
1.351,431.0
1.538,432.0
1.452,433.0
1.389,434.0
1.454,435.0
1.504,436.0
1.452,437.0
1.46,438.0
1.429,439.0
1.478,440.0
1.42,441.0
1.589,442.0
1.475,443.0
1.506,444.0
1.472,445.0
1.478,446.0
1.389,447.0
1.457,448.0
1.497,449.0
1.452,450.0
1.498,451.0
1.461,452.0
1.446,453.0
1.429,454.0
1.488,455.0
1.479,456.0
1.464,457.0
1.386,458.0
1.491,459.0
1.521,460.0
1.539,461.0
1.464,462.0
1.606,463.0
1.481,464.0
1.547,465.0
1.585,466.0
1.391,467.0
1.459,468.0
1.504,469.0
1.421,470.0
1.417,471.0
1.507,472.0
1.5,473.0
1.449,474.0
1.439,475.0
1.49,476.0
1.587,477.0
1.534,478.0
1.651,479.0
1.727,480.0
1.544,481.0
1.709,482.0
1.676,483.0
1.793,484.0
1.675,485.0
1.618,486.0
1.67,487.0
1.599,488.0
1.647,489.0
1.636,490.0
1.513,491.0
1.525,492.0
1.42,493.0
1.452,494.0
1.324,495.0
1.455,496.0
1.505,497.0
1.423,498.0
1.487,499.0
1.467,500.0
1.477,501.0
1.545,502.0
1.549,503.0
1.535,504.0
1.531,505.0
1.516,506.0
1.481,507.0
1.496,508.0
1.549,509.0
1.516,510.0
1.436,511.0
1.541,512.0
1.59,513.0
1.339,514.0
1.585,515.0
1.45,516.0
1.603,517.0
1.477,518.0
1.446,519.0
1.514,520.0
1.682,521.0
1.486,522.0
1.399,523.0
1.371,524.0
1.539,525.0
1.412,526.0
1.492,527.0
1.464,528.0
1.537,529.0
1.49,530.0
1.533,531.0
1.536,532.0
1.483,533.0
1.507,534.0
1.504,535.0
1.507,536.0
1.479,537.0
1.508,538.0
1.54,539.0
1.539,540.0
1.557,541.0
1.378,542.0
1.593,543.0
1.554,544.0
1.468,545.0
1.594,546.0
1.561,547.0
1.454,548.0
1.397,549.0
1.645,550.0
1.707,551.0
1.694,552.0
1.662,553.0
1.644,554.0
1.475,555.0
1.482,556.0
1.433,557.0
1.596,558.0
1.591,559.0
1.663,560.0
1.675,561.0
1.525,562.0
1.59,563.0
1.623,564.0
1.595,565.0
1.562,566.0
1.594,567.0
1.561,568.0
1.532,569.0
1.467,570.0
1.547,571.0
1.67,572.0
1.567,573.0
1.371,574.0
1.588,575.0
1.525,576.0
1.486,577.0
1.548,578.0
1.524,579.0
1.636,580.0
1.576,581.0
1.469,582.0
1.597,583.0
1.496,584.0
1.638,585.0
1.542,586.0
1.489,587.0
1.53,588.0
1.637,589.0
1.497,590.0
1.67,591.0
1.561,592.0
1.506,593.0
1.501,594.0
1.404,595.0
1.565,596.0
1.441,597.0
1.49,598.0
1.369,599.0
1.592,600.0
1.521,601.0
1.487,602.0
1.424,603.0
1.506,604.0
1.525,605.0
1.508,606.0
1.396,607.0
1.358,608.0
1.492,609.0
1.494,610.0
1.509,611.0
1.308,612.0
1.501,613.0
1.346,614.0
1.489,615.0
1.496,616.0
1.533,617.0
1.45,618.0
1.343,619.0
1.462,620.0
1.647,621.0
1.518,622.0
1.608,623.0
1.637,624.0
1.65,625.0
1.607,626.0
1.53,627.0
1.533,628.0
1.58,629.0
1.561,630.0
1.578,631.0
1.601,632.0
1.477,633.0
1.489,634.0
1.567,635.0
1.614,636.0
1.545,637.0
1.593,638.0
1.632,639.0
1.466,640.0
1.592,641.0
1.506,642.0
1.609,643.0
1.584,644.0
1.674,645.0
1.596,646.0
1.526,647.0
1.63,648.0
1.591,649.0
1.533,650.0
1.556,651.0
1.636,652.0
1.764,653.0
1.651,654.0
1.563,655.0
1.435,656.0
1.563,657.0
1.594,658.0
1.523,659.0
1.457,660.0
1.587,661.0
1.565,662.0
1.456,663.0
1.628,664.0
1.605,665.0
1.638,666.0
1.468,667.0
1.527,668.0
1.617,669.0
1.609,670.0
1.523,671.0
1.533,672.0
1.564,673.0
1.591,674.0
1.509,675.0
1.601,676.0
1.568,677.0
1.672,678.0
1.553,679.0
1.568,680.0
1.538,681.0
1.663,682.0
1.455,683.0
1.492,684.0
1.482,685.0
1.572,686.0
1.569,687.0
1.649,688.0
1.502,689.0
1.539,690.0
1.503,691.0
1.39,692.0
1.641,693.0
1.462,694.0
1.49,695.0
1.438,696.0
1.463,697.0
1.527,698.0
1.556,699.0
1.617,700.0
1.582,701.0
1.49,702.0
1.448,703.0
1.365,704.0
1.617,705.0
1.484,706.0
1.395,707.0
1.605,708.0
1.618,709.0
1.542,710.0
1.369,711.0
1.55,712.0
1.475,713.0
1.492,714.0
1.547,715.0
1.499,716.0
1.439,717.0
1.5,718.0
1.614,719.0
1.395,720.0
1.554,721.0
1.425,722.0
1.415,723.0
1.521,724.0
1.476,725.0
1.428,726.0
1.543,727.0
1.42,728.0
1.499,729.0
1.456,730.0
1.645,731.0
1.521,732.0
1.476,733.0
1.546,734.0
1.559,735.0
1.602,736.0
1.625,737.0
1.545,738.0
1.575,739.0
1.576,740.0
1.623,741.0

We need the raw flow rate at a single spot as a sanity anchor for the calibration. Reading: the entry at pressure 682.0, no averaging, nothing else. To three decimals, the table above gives 1.663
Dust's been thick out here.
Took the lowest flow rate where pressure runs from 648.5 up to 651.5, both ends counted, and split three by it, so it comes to 1.96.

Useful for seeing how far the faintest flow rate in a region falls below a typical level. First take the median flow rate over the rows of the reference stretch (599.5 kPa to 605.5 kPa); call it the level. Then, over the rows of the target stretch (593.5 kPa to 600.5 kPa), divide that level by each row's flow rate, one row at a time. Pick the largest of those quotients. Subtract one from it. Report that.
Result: 0.106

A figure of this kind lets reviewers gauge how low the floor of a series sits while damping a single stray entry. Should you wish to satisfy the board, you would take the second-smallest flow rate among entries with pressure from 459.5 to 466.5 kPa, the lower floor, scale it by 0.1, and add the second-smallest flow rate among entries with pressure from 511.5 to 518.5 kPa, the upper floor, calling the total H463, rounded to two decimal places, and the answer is 1.60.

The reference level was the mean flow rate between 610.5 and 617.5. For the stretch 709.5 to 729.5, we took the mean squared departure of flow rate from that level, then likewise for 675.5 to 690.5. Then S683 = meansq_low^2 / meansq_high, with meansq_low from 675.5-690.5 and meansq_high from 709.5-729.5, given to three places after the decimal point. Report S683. 0.049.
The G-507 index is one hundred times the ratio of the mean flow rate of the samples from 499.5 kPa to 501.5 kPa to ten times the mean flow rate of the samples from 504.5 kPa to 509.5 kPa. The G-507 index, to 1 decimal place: 9.7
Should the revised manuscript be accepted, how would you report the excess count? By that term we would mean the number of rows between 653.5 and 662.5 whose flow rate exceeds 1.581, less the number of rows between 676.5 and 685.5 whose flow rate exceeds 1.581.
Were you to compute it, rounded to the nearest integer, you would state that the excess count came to 1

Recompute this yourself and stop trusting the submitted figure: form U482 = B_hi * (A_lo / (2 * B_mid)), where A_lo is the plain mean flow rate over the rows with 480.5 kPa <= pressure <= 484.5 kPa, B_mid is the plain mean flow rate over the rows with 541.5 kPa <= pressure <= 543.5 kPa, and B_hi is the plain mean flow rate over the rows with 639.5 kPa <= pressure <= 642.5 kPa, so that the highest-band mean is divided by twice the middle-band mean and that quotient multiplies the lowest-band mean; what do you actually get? 0.86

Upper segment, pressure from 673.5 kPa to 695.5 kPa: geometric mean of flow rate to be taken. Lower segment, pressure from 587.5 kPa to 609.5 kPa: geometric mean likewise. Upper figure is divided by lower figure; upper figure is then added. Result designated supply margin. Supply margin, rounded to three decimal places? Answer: 2.576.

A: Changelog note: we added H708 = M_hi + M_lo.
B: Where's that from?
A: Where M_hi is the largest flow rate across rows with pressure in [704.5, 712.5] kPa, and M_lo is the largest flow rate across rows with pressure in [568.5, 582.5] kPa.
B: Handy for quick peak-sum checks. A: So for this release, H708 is 3.29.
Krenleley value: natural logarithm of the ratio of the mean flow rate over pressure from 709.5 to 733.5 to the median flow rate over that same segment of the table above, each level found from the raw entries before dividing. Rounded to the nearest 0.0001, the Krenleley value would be -0.0025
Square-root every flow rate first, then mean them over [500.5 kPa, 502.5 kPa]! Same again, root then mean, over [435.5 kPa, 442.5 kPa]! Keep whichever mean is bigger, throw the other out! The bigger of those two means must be 1.23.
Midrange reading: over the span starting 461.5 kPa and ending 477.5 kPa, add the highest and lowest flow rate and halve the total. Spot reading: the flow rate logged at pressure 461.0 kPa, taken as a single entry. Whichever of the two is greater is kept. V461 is 1.54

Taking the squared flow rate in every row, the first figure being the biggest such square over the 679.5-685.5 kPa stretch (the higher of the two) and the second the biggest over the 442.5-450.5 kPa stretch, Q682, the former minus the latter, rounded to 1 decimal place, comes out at 0.5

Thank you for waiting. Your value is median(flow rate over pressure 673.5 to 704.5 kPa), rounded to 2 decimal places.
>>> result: 1.54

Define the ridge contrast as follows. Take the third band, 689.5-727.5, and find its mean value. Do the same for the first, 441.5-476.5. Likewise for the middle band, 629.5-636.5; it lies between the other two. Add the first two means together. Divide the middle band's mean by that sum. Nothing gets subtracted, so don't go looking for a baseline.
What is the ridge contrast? 0.52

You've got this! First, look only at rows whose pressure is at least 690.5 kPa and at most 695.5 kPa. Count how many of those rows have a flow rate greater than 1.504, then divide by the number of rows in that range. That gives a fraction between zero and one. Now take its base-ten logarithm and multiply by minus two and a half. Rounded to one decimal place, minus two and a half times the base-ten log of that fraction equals 1.7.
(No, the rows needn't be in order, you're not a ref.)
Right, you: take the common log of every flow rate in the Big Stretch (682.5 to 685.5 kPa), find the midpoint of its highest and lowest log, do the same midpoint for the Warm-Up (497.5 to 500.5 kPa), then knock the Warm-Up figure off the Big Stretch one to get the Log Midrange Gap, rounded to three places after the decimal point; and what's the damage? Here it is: 0.006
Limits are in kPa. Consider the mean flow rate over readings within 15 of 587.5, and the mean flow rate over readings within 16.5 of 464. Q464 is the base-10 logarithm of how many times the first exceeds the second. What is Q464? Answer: 0.01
